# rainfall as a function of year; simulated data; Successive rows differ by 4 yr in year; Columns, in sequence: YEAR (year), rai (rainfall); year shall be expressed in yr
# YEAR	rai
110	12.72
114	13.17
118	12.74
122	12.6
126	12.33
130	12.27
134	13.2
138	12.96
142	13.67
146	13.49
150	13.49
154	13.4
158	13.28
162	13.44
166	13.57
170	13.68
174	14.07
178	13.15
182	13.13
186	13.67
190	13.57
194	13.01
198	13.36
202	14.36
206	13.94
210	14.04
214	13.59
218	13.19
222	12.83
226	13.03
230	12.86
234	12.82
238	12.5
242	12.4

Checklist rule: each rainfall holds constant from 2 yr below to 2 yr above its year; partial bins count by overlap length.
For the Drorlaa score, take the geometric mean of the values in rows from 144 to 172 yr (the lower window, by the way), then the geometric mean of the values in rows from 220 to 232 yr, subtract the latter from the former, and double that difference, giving 1.1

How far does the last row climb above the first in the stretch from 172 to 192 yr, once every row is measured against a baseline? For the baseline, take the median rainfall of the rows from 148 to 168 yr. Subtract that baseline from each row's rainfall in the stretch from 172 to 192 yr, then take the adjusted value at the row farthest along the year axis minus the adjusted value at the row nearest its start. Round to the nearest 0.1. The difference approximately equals -0.5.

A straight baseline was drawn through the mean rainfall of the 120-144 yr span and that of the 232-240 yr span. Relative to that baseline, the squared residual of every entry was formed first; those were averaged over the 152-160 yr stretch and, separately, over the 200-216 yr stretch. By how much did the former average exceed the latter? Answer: -1.4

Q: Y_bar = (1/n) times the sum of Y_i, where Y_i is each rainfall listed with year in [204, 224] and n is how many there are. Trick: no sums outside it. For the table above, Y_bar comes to 13.5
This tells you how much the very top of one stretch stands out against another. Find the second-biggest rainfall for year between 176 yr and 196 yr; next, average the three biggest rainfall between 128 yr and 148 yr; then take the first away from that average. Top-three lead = -0.12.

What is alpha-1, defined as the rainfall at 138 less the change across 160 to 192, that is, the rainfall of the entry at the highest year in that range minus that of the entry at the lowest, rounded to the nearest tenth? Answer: 12.8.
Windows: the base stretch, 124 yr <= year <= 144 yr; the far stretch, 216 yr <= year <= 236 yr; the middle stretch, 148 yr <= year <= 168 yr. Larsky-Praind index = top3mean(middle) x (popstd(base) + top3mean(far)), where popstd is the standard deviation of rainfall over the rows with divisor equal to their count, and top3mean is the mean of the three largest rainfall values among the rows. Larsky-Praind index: 183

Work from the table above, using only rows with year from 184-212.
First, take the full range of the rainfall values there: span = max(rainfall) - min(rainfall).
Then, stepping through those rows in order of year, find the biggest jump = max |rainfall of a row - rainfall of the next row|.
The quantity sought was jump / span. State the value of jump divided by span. 0.74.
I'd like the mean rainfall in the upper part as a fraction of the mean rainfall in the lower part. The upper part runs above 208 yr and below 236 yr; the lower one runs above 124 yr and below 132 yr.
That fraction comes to 1.07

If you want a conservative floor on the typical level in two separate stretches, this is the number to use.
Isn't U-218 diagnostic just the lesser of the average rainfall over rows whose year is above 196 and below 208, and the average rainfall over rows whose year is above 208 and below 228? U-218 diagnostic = 13.3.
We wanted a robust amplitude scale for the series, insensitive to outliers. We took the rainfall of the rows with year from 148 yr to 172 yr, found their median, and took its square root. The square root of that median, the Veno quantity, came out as 3.67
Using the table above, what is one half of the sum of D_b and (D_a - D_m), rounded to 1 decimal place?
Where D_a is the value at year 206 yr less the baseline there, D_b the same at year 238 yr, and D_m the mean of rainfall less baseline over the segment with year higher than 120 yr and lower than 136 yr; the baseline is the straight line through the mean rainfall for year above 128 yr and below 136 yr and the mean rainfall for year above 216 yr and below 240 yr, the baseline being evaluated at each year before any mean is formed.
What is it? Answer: 0.4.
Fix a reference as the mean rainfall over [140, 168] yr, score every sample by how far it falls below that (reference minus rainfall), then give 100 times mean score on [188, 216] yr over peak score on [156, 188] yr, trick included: -63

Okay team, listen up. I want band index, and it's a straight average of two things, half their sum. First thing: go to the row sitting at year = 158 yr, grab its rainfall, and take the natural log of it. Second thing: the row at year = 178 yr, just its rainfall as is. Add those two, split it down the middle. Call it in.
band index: 7.87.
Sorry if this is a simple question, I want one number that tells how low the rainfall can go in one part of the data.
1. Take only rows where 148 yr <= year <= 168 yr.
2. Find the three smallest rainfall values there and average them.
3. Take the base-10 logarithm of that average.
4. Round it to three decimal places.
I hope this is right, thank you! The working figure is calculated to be 1.126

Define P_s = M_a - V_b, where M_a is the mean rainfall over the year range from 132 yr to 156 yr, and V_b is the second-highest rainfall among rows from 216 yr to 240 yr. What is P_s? 0.34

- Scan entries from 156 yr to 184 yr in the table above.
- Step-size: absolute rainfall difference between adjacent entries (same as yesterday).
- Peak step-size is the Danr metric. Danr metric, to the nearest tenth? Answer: 0.9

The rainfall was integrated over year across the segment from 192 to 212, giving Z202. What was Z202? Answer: 275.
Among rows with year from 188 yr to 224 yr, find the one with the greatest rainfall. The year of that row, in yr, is 202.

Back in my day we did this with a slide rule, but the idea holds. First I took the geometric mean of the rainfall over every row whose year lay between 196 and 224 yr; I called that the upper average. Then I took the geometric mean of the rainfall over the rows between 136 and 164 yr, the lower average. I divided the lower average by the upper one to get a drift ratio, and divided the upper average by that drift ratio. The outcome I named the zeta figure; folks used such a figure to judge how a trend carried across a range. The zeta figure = 13.8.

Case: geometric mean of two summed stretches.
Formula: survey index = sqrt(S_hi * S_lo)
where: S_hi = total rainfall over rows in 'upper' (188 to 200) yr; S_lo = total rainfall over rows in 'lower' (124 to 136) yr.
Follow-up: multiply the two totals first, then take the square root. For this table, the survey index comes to 38.9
